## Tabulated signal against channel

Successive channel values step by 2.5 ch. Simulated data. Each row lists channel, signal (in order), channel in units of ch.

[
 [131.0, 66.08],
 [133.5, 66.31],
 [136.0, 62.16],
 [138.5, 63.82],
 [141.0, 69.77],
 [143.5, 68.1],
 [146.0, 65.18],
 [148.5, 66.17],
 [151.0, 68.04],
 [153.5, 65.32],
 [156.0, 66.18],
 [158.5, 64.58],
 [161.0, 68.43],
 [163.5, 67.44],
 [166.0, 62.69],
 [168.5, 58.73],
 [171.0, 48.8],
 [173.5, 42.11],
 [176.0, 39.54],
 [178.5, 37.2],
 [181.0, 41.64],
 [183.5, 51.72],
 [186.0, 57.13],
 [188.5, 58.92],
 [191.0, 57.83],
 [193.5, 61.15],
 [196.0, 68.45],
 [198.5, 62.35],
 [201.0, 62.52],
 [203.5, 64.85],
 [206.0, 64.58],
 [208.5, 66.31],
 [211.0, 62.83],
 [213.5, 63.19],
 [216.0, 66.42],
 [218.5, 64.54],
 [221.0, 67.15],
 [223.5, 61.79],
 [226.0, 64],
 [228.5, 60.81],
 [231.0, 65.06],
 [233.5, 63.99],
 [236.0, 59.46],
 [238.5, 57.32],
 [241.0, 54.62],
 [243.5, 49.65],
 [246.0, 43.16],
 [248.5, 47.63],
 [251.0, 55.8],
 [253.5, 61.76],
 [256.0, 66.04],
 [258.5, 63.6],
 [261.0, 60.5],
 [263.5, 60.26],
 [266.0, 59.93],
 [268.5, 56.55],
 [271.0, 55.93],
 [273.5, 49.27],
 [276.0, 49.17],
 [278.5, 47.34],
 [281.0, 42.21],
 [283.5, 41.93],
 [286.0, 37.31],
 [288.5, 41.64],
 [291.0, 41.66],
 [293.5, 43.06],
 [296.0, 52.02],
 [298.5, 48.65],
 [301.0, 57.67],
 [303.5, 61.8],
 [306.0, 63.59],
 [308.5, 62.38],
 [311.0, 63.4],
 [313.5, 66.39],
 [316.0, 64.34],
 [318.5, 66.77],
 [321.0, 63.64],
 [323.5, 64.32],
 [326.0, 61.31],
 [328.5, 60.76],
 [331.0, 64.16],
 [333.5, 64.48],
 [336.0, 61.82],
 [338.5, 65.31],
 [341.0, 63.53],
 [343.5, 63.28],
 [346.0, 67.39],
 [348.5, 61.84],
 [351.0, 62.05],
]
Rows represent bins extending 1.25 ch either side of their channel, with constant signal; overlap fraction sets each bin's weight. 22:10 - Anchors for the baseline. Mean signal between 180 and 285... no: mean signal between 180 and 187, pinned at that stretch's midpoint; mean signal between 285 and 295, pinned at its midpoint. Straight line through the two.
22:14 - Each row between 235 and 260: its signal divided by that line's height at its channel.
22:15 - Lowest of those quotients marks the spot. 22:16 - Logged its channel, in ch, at 246.0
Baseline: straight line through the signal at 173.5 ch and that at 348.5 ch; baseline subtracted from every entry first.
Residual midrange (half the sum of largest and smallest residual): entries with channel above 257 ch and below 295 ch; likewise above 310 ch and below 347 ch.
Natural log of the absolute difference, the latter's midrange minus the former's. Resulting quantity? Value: 2.0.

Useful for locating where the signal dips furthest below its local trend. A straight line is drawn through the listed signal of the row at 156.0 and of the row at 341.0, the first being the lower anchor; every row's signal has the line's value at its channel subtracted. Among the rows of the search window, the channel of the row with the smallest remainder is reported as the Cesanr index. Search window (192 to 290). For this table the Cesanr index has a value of 286.0 ch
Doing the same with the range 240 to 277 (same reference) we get 246.0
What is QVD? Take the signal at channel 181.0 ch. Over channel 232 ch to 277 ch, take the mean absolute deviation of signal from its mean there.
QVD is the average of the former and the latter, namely 23.4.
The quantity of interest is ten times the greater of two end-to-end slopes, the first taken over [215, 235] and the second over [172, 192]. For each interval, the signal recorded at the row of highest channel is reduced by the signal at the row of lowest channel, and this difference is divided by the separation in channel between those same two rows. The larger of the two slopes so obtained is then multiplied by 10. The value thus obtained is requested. 9.0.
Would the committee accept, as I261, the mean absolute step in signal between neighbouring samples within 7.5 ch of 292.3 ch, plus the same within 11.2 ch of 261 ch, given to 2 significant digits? 6.2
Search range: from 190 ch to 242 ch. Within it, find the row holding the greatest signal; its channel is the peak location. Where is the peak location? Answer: 196.0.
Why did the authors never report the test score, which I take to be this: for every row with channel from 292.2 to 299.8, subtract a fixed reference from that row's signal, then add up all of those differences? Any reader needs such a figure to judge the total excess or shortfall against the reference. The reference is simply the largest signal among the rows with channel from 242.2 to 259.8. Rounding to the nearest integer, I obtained -54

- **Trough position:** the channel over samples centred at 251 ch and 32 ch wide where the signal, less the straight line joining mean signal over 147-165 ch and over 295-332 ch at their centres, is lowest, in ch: 246.0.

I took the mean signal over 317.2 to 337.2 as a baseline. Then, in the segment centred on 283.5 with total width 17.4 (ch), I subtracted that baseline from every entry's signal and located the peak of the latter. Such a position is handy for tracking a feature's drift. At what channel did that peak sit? 276.0 ch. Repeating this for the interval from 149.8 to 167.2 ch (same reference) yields 161.0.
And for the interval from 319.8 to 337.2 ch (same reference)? 333.5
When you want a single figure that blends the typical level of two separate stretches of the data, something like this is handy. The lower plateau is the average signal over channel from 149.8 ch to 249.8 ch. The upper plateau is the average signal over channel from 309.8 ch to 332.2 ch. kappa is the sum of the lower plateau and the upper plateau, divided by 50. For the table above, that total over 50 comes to 2.457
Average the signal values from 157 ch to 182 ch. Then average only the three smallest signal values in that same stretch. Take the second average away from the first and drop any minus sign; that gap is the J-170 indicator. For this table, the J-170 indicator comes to 14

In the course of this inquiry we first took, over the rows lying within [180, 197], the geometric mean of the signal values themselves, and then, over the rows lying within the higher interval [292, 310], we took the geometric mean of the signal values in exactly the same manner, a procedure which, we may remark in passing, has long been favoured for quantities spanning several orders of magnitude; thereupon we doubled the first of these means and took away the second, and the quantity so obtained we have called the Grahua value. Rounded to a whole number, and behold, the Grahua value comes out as 57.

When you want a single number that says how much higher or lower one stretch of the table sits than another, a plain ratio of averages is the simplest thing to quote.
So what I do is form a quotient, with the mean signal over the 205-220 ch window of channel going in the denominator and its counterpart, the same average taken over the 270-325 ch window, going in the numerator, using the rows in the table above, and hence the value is 0.83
